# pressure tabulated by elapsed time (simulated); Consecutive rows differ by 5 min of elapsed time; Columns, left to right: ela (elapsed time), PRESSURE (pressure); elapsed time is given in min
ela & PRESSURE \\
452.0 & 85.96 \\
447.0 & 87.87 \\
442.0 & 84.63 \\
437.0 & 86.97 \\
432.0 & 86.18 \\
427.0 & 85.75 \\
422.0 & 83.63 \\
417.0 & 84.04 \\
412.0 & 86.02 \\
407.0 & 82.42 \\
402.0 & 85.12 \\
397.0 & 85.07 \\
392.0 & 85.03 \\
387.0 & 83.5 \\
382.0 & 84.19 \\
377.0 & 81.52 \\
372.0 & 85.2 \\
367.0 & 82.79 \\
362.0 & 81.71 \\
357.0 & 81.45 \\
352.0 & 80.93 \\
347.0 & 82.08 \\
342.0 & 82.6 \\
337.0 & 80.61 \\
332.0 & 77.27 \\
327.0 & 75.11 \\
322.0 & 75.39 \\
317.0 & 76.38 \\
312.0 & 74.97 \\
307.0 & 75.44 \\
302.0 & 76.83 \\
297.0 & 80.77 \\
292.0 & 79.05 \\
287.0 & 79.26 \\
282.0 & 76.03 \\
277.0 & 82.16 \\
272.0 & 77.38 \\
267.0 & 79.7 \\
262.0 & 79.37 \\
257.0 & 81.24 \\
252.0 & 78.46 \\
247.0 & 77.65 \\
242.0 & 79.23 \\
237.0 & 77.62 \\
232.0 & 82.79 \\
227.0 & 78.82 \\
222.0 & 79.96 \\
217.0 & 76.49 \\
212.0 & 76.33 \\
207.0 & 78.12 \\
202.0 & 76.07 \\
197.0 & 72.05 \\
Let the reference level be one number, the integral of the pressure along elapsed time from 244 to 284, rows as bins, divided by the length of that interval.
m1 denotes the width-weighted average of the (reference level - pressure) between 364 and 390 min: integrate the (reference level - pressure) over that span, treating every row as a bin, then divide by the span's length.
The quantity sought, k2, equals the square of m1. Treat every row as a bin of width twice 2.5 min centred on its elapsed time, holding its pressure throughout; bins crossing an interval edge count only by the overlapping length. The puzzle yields 19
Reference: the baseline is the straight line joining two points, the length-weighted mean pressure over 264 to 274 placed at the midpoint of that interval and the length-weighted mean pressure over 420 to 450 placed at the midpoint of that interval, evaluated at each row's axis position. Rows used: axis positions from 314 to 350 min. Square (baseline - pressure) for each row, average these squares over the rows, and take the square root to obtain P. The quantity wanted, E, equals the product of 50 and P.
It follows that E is 194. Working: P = 3.9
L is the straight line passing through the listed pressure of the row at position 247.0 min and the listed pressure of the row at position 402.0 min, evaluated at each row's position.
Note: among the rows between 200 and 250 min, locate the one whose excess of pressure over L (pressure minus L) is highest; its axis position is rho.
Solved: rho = 232.0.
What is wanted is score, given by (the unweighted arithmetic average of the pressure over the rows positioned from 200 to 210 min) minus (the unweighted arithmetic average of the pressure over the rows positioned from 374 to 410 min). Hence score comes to -7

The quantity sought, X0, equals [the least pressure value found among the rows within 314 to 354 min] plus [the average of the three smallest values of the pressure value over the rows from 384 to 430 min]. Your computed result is 158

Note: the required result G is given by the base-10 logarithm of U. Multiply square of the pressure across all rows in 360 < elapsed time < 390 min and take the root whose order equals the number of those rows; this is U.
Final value 3.84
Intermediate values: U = 6912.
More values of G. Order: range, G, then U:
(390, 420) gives 3.85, 7159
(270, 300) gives 3.80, 6254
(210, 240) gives 3.79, 6184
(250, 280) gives 3.80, 6352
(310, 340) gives 3.77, 5867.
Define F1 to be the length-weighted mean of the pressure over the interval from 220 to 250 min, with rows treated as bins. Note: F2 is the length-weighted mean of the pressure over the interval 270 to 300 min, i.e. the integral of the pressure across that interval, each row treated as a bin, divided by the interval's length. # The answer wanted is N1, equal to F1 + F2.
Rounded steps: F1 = 79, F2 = 79.1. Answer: 158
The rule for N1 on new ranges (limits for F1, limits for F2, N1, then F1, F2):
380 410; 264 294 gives 163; 84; 78.9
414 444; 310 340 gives 162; 85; 76.7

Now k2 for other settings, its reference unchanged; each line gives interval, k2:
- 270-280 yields 0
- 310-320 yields 11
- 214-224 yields 1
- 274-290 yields 0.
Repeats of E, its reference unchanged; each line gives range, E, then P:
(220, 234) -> 201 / 4.0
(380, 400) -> 37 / 0.7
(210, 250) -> 127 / 2.5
